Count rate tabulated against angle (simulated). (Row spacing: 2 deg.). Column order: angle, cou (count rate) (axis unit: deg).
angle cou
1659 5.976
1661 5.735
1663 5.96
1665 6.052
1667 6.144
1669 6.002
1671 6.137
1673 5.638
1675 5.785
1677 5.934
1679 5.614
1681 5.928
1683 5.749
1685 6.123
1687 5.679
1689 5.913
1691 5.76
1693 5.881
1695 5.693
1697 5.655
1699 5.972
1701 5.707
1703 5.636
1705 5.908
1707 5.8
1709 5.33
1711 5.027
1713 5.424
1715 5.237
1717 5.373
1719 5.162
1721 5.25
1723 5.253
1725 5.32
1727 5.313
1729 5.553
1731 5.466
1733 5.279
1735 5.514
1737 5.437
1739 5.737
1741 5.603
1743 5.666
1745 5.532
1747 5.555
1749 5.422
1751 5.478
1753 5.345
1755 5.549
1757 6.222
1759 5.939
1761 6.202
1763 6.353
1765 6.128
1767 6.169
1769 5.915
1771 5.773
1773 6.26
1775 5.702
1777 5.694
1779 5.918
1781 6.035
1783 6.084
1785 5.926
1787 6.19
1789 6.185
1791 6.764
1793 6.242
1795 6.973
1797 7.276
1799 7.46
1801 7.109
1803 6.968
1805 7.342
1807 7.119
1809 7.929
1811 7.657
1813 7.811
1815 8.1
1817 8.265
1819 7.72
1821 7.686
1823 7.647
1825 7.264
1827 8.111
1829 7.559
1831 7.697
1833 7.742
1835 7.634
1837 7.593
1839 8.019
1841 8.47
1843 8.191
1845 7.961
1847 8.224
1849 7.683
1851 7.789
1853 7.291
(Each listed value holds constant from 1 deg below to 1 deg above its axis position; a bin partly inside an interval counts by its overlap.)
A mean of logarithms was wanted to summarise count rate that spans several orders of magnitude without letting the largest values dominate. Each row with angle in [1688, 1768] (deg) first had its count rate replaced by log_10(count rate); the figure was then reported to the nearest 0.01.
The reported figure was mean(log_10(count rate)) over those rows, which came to 0.75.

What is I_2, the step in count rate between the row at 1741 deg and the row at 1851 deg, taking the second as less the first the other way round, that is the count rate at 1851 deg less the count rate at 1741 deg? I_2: 2.2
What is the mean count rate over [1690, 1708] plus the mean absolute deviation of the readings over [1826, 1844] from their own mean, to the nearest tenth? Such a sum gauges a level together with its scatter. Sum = 6.1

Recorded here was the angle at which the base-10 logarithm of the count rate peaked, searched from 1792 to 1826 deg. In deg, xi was 1817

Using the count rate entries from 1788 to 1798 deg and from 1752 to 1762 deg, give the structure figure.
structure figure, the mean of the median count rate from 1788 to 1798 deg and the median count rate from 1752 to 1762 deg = 6.4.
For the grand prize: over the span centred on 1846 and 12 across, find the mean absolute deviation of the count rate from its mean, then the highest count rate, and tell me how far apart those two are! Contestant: 8.2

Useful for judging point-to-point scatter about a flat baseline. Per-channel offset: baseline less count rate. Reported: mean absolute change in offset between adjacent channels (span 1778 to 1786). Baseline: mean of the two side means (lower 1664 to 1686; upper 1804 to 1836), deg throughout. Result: 0.11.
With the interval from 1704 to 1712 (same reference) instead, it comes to 0.29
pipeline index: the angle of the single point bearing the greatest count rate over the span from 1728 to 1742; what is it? 1739 deg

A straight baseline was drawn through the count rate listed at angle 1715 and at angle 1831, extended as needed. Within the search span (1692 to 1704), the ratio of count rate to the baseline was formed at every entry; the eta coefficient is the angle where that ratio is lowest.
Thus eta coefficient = 1703 deg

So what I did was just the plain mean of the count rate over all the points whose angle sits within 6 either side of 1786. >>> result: 6.2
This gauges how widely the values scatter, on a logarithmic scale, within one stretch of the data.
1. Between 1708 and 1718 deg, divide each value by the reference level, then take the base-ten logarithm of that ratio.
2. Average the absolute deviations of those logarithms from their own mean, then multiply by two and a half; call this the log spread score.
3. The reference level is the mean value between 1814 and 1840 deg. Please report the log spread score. 0.024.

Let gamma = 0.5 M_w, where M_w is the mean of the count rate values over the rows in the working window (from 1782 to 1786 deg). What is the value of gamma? 3.00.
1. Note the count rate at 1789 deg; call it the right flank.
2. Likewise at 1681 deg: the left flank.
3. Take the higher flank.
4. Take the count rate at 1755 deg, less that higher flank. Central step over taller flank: -0.64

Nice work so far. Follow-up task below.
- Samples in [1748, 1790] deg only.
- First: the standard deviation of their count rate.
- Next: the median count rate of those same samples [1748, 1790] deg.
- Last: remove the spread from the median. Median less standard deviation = 5.6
